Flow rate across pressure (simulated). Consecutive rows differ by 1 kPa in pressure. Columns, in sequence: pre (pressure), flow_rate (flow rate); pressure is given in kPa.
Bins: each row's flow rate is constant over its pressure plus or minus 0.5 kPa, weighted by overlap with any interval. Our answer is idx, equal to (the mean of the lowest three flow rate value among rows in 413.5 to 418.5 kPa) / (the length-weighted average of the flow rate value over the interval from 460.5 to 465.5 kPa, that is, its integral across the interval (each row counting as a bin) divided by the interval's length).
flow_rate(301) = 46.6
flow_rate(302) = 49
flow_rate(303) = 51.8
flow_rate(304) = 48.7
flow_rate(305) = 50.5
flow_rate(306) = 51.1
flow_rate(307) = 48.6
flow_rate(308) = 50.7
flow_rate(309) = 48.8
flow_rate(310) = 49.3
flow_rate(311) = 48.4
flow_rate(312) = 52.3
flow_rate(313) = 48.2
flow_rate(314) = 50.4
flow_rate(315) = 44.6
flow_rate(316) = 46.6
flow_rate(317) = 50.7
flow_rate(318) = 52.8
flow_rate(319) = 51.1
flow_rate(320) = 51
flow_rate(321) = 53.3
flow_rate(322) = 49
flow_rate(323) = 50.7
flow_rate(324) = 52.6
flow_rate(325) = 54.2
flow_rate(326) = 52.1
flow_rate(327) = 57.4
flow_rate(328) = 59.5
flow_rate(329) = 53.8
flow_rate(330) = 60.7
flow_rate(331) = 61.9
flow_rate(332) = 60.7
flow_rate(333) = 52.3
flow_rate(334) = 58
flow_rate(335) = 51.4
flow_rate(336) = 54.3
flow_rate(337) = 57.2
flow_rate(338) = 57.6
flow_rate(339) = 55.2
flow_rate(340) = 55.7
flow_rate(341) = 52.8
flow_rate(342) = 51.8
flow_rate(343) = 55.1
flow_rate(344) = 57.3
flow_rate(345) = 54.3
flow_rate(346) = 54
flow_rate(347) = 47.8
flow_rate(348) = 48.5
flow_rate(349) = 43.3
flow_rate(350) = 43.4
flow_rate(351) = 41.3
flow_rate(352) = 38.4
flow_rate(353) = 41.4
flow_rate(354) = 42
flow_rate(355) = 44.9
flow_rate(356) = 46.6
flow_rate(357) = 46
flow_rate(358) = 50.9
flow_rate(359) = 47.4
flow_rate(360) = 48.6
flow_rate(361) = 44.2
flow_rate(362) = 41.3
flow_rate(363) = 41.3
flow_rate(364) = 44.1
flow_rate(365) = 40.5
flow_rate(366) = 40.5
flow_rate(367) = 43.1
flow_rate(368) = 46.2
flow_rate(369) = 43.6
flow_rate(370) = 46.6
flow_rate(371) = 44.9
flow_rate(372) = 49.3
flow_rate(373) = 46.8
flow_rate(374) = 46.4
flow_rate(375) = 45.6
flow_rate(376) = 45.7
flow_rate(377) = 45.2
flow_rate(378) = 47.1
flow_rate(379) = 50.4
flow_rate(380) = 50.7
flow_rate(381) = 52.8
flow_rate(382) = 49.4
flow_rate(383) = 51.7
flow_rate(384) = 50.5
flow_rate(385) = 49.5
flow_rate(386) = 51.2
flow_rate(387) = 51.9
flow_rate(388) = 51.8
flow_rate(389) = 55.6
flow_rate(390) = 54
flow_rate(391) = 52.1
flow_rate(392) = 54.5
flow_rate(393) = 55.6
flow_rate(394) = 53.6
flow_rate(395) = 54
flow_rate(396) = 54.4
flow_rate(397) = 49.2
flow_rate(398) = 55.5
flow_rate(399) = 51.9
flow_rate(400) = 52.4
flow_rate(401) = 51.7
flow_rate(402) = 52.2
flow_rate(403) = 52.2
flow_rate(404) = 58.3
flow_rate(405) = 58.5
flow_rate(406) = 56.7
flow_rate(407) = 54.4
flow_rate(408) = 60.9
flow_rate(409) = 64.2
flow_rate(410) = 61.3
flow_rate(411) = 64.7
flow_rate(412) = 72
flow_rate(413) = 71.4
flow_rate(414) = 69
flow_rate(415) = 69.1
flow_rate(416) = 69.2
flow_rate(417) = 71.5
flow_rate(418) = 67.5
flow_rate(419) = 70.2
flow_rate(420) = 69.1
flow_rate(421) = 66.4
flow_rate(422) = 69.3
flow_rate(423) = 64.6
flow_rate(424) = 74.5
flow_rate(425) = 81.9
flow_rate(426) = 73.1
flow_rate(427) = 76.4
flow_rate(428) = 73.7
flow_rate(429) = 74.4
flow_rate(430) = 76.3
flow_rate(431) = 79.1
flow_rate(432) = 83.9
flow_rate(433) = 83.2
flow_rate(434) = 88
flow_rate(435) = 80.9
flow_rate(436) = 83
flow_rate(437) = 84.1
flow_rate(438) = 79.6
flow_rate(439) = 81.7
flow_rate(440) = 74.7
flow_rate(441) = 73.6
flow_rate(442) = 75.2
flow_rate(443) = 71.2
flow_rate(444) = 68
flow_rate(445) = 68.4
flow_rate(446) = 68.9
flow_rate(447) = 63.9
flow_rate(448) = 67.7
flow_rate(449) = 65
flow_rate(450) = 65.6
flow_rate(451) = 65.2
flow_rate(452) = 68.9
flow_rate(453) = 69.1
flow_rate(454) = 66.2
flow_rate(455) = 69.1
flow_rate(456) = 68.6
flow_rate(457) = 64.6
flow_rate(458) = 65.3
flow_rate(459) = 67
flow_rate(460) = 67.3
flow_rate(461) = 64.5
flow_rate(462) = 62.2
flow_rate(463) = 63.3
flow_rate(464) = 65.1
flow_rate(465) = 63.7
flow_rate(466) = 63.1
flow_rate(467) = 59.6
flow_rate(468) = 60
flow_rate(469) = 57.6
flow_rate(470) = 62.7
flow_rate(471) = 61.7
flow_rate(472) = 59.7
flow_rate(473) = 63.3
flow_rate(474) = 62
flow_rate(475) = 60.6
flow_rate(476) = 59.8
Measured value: 1.07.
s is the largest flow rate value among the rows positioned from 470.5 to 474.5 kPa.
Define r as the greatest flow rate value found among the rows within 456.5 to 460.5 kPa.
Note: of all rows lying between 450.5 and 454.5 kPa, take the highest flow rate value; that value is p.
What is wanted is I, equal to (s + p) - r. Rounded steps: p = 69.1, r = 67.3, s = 63.3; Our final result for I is 65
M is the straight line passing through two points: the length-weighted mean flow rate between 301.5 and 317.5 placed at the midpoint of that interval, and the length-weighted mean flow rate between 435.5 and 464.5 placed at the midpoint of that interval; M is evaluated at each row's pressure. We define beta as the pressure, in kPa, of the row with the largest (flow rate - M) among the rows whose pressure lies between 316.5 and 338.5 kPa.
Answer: 331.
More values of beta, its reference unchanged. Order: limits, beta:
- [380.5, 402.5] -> 389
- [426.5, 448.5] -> 434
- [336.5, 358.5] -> 338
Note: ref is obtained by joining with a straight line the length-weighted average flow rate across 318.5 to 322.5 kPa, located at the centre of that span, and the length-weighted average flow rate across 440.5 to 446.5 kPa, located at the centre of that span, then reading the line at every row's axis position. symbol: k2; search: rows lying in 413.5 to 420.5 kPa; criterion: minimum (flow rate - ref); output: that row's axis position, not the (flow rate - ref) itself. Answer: 418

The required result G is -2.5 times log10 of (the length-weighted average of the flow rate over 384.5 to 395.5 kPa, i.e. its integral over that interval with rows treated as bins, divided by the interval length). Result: -4.3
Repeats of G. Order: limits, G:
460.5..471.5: -4.5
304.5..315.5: -4.2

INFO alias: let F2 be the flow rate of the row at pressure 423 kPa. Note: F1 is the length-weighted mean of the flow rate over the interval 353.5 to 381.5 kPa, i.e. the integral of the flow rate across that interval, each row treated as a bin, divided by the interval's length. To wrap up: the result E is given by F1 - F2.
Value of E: -19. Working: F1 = 45.8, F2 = 64.6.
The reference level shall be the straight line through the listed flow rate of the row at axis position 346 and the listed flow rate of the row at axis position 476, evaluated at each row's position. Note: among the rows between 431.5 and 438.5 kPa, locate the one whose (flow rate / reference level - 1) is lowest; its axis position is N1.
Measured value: 438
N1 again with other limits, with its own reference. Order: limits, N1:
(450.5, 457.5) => 457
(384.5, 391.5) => 385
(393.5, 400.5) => 397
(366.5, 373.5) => 367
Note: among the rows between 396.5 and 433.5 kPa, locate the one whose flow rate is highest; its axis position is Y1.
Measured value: 432 kPa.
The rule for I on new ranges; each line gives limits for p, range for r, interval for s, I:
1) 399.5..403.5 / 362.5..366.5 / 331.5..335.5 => 69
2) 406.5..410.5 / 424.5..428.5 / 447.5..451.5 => 50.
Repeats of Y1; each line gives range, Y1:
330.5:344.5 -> 331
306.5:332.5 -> 331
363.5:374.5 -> 372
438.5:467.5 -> 439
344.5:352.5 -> 345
